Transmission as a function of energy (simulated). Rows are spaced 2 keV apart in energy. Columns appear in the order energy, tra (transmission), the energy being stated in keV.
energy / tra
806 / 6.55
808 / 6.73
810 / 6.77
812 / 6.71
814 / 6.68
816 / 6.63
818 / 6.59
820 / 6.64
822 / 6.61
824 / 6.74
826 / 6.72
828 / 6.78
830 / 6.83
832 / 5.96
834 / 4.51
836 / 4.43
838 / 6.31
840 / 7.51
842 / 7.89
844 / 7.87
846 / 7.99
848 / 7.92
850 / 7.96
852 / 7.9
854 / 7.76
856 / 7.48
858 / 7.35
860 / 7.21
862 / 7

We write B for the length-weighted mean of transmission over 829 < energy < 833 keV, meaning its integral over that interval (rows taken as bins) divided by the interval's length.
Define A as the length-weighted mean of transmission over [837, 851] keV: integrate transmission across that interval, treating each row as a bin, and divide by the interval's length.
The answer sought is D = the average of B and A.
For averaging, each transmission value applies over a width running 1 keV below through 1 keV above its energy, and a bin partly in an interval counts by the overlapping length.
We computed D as 7.02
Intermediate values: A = 7.6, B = 6.4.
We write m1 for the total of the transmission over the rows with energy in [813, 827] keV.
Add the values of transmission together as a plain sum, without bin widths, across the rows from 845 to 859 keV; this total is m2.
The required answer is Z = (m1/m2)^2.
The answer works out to 0.74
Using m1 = 47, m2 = 54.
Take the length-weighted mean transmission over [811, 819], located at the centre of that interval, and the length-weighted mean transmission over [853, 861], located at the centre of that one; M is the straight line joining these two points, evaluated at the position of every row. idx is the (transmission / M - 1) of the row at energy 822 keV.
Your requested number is -0.026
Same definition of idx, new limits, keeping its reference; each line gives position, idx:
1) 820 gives -0.016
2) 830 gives -0.015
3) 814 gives 0.007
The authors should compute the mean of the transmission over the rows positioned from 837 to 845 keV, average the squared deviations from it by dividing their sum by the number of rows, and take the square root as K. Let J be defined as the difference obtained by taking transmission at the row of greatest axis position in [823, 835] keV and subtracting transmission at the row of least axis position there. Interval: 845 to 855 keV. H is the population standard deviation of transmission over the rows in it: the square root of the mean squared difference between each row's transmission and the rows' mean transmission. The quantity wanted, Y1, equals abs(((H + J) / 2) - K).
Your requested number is 1.7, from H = 0.08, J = -2.2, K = 0.64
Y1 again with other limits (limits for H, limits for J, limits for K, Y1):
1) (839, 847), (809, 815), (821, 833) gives 0.3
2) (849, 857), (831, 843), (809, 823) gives 1.0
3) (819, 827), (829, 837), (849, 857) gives 1.4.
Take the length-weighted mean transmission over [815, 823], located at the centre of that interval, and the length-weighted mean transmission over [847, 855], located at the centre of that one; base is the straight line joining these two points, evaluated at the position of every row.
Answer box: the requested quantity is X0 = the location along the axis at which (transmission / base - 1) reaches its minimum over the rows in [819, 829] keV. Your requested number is 828 keV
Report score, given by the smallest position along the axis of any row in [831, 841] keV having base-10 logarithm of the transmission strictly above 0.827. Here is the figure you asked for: 840 keV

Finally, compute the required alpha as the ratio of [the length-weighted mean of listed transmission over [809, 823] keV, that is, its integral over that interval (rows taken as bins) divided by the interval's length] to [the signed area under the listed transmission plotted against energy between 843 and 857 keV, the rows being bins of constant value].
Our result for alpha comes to 0.061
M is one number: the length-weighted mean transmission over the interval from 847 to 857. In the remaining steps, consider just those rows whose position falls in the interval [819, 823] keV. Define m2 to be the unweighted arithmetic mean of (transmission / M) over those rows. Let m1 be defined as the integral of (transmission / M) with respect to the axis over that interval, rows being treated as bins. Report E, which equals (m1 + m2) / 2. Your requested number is 2.12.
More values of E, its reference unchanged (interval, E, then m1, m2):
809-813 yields 2.16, 3.45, 0.86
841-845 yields 2.52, 4.04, 1.01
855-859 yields 2.38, 3.80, 0.95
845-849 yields 2.55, 4.08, 1.02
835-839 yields 1.72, 2.75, 0.69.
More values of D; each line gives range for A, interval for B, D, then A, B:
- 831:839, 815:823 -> 5.96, 5.3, 6.6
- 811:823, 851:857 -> 7.18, 6.6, 7.7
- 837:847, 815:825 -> 7.08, 7.5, 6.6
